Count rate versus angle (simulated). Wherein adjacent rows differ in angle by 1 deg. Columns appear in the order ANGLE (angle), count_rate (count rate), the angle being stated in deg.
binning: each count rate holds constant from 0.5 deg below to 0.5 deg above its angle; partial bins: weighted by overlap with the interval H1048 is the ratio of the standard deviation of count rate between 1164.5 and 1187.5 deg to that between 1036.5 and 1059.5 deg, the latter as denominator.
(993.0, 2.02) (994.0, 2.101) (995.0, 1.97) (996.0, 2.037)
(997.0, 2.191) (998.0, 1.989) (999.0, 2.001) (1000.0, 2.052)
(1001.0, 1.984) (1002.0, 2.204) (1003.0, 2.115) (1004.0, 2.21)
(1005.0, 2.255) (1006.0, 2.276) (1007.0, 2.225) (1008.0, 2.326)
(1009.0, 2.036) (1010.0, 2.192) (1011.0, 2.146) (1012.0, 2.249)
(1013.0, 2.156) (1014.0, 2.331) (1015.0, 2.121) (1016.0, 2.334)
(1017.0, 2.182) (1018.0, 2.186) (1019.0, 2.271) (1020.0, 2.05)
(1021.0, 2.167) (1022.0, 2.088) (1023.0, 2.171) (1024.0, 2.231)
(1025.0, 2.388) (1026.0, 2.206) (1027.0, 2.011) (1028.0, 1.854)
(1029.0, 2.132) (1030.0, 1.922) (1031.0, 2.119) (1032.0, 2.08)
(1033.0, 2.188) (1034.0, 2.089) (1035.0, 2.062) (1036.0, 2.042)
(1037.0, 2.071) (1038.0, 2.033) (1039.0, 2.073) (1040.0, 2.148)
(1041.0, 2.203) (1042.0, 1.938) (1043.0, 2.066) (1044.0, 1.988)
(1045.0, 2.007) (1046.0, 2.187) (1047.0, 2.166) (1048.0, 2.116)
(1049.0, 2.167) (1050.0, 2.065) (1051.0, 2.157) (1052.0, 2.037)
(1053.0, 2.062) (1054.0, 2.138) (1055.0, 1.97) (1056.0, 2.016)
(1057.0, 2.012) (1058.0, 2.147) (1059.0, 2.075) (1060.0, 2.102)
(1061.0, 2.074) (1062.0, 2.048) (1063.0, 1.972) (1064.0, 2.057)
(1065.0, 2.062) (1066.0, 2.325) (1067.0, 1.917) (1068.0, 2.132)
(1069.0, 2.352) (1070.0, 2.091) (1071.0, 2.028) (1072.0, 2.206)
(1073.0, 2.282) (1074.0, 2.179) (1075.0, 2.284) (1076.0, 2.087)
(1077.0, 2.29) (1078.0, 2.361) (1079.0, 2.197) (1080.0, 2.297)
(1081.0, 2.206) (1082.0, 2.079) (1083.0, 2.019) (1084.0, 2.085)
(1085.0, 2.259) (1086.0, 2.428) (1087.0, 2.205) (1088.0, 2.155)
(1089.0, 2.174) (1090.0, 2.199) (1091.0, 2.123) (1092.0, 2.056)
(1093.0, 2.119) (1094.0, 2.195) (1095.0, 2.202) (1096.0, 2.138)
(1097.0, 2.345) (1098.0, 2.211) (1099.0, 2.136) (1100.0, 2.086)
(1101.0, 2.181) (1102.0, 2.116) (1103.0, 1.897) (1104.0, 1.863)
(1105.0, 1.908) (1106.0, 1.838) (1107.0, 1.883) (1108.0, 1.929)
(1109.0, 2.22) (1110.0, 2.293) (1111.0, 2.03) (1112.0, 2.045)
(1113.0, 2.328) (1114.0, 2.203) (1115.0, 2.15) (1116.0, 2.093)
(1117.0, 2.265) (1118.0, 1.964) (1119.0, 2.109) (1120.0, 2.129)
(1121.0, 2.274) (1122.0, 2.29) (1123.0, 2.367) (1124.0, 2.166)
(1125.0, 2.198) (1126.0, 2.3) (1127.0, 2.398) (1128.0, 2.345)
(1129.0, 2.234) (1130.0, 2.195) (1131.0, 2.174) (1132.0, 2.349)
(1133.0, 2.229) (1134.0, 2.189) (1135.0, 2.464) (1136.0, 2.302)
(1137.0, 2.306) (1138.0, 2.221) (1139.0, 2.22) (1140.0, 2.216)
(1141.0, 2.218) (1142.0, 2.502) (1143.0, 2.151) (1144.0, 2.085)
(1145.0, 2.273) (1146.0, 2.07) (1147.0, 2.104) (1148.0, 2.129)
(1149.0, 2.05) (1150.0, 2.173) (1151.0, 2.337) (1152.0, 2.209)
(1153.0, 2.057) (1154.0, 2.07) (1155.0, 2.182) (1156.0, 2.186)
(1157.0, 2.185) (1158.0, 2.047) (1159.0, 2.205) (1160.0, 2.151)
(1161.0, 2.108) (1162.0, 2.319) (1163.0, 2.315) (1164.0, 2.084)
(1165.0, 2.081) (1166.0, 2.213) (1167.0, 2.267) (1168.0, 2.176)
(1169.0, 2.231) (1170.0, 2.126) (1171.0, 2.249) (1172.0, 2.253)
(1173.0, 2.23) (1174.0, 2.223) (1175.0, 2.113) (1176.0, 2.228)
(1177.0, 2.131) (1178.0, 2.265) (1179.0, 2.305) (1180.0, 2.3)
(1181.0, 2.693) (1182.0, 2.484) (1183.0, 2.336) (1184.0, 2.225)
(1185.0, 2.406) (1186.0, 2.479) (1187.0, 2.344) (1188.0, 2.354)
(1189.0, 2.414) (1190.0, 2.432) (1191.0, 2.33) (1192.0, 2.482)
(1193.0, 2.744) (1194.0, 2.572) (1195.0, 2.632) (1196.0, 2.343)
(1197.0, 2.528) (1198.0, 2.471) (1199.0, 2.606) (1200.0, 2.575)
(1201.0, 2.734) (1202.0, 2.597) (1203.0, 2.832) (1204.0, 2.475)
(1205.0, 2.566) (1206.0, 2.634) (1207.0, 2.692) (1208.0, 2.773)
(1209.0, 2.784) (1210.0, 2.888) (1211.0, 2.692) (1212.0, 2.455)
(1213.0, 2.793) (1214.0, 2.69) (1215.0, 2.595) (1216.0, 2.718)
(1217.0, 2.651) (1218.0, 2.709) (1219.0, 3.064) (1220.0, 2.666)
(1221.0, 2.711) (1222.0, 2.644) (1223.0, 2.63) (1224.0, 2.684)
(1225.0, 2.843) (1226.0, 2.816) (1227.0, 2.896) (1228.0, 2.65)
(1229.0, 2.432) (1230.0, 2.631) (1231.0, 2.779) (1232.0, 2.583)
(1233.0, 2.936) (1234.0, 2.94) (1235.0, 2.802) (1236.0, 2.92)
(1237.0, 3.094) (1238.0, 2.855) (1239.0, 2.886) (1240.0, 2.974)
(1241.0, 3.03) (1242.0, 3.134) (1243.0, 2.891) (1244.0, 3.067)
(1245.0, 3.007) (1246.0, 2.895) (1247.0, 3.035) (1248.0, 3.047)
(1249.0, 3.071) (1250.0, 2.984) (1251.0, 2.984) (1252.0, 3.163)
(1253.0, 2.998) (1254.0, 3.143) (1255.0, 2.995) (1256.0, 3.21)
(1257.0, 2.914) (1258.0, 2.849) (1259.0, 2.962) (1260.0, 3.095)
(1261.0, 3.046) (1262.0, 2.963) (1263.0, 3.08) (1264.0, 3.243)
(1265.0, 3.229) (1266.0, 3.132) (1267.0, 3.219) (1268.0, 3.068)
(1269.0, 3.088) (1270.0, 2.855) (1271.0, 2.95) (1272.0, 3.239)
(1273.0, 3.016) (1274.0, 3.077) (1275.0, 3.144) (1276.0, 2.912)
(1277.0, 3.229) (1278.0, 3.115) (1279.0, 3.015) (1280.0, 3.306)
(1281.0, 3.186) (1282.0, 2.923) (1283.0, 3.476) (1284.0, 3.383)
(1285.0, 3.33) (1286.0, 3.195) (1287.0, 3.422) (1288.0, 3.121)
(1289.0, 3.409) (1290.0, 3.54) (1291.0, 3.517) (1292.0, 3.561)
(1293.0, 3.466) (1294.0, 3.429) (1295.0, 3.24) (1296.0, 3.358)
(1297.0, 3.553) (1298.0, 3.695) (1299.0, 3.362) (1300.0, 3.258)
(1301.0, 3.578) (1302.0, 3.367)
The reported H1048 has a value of 1.9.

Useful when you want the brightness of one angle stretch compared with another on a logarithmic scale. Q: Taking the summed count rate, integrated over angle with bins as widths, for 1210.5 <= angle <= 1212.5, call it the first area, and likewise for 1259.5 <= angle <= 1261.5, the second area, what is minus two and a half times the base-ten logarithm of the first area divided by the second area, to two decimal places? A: 0.19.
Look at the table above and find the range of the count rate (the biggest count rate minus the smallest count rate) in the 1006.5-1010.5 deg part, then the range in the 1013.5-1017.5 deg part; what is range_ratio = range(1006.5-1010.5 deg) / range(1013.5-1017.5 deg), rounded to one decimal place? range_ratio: 1.4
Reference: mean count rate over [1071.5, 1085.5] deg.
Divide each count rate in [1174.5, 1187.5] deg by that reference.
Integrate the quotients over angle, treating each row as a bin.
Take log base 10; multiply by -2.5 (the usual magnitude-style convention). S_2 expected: -2.8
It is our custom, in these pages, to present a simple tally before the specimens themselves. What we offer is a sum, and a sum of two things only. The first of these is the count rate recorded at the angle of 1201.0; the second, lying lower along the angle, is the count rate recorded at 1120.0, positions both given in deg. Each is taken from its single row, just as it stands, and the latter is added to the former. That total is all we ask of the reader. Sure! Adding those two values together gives 4.9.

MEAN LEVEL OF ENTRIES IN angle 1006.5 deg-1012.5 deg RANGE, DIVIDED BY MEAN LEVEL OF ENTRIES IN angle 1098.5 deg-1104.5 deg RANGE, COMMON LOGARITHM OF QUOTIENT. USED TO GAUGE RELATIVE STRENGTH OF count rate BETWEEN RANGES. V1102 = 0.03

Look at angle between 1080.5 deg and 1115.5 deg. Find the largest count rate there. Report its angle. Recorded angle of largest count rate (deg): 1086.0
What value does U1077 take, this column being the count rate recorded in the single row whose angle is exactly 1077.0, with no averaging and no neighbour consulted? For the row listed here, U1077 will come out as 2.29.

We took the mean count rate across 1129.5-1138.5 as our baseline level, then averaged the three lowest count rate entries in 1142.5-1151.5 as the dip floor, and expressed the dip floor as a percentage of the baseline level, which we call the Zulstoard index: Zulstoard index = 91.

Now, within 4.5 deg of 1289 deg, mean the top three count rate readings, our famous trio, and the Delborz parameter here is 3.5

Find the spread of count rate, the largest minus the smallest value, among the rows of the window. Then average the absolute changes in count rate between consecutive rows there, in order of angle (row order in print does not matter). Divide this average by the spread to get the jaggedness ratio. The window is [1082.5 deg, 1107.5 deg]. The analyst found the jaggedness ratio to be 0.15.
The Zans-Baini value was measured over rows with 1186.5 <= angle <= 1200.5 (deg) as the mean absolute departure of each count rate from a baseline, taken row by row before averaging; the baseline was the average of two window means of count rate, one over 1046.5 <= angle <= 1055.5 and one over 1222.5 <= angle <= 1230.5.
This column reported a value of 0.12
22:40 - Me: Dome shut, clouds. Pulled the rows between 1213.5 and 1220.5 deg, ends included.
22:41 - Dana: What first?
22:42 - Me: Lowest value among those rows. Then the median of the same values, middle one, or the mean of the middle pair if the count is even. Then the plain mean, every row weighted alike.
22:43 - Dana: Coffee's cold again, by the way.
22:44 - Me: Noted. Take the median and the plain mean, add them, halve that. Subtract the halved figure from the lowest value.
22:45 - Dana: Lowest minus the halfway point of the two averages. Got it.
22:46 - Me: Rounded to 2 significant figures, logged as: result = -0.11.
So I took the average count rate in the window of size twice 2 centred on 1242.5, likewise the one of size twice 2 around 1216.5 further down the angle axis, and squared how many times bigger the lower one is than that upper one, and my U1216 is 0.78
